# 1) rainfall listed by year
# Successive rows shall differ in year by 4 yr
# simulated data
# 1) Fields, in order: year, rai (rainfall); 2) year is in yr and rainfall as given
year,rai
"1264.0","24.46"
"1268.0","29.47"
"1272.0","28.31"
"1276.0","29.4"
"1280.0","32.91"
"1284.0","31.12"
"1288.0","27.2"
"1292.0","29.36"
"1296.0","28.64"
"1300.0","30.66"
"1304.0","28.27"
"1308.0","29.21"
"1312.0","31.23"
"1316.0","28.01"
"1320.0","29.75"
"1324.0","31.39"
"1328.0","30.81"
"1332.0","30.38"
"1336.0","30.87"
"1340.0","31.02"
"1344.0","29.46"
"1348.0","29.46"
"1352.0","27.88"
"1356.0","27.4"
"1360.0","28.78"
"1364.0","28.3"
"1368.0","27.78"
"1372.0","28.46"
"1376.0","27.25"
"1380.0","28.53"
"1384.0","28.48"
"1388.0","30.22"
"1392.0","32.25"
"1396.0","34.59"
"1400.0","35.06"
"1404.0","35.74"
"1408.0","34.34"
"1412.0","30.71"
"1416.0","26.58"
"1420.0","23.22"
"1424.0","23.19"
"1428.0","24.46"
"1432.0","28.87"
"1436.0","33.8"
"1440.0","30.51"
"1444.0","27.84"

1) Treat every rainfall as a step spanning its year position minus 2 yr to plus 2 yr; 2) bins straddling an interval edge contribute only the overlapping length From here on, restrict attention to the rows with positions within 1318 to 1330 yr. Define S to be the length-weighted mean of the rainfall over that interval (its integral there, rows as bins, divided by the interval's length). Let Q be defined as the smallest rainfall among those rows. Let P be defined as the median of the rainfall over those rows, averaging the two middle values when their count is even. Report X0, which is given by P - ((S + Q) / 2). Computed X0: 0.61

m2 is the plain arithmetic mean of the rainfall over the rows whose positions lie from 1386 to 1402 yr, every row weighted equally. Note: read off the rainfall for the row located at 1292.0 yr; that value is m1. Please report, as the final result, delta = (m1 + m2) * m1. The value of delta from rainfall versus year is 1832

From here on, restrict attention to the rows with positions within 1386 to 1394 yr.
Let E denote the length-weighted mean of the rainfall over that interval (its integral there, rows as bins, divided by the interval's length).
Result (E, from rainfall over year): 31.2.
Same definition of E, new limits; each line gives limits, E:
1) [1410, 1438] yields 27.3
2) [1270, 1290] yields 29.8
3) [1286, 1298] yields 28.4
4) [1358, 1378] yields 28.1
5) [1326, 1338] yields 30.7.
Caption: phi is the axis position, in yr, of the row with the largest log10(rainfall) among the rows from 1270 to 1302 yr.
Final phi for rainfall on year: 1280.0 yr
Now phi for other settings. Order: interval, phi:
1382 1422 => 1404.0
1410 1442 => 1436.0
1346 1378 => 1348.0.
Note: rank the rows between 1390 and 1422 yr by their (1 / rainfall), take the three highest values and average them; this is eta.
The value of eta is 0.0378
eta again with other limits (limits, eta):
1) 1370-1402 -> 0.0356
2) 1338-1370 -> 0.0361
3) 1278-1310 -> 0.0357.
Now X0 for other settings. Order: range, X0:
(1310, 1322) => 0.91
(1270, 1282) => 0.14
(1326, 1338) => 0.28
